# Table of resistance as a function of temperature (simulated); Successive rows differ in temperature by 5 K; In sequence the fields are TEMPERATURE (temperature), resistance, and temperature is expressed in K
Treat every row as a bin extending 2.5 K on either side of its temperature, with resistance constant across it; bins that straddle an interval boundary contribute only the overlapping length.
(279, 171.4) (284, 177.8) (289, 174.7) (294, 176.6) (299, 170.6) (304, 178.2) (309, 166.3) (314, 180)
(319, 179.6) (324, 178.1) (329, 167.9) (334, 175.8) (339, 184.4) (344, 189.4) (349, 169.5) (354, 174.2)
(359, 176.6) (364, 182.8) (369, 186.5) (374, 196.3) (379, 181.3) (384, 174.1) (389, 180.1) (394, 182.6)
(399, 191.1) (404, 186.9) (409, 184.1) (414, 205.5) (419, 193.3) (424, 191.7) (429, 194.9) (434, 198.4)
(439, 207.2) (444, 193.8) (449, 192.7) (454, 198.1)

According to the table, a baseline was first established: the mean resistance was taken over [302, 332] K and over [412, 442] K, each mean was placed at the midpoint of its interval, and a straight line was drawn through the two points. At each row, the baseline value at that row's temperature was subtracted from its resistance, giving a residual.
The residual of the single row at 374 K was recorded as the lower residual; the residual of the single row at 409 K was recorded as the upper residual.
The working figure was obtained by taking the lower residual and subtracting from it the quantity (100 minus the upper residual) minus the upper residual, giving -112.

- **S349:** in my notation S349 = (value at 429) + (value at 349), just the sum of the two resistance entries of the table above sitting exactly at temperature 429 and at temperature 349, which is 364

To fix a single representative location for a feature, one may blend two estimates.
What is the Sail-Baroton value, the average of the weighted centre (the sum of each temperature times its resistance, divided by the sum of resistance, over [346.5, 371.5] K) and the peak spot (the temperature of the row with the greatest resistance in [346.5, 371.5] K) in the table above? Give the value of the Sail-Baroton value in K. 364.1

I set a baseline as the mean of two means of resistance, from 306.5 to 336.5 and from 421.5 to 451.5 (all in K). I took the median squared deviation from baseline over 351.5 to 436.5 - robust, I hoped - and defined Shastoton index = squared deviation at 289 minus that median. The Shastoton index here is 79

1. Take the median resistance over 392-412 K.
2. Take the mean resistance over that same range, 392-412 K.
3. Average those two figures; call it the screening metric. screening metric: 186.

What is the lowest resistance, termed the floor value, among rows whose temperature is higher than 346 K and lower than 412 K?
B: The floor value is 169.5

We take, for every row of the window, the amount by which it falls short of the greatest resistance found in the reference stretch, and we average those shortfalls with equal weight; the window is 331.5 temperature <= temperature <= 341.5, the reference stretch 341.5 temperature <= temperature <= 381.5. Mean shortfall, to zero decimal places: 16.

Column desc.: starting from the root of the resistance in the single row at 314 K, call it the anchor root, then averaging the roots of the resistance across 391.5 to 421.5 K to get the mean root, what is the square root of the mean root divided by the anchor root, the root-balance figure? 1.01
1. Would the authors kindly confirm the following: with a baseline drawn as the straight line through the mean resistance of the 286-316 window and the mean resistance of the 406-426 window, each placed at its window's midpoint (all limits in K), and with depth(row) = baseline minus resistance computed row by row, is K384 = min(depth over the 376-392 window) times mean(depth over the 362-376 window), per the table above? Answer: -17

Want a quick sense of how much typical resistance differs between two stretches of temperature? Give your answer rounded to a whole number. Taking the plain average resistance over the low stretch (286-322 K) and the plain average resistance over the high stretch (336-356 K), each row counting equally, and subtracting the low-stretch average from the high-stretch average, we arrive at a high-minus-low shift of 4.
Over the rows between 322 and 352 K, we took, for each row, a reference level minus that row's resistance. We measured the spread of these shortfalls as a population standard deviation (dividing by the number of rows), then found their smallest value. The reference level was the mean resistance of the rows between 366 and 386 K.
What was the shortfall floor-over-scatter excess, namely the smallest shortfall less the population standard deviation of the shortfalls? -12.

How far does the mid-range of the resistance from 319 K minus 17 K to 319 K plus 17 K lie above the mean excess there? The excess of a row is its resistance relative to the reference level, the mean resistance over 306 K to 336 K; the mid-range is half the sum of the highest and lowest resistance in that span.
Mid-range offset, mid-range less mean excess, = 173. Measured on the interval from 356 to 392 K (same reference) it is 177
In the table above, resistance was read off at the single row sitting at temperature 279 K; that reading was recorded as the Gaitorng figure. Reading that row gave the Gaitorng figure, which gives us 171.4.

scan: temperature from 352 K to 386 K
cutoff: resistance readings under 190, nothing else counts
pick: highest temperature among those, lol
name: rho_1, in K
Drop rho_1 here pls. 384 K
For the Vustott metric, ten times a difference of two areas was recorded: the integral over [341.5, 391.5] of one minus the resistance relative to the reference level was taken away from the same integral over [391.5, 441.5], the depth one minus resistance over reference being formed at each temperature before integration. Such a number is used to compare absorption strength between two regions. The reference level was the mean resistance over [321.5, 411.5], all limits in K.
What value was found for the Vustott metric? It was -34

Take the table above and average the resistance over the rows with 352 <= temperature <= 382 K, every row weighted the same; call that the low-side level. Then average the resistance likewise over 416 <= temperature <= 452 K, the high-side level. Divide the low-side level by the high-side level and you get 0.933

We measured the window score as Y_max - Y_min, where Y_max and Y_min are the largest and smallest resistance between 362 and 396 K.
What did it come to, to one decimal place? 22.2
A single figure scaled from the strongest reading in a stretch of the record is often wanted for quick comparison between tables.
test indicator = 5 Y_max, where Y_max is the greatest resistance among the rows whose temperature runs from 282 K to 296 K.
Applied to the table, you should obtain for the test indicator 889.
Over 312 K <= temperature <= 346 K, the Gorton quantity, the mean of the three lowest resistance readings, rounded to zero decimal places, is 174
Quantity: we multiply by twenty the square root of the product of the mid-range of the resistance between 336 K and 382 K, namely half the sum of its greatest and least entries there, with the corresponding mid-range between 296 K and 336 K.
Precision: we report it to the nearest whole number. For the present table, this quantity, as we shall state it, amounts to 3559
